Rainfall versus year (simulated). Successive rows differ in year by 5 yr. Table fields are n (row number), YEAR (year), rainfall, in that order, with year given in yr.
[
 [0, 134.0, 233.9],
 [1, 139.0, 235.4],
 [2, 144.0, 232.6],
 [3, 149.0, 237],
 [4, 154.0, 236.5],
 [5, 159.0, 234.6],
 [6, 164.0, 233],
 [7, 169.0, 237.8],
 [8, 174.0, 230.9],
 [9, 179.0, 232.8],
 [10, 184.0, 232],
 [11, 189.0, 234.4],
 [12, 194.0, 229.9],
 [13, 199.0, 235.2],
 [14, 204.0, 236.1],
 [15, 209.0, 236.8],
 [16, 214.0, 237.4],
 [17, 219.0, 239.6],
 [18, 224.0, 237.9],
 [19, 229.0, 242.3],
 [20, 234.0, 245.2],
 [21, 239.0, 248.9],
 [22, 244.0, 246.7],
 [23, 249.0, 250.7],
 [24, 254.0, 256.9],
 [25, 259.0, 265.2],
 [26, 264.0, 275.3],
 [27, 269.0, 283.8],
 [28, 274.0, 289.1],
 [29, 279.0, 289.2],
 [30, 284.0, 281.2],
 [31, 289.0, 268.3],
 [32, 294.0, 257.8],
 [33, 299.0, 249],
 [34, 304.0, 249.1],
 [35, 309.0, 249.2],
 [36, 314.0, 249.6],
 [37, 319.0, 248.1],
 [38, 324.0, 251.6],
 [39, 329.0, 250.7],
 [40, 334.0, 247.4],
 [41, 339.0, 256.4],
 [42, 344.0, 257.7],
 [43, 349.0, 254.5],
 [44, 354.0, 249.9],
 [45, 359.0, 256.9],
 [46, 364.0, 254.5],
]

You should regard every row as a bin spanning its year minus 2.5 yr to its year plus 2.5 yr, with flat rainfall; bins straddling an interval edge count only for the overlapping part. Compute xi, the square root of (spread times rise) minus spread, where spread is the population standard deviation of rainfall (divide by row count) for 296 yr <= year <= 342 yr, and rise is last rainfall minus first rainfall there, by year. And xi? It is 1.8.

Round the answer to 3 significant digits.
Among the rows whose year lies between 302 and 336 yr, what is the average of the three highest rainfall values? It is 251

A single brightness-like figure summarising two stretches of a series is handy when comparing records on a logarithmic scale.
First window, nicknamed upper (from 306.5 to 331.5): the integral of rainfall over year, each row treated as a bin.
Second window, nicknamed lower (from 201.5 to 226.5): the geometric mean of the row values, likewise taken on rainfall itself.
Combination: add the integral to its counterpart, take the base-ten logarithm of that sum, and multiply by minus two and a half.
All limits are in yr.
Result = -9.530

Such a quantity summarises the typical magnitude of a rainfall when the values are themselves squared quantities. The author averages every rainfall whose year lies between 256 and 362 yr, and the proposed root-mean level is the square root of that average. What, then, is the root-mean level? 16.15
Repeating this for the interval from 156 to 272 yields 15.61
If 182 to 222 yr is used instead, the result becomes 15.34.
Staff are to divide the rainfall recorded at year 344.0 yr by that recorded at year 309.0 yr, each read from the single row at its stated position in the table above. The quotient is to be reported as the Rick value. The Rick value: 1.03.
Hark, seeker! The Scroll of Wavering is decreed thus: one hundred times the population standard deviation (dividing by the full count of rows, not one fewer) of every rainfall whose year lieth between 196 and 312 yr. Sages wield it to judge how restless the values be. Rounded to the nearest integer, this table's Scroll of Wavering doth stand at 1739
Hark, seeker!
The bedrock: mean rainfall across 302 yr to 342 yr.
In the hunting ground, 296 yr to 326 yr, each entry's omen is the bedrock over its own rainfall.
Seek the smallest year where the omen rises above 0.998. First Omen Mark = 299.0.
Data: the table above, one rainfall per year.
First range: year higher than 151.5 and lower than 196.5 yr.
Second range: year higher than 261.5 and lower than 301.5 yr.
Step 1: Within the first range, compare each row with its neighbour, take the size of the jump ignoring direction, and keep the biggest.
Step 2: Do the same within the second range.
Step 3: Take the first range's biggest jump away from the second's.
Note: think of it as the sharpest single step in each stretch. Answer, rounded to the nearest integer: 6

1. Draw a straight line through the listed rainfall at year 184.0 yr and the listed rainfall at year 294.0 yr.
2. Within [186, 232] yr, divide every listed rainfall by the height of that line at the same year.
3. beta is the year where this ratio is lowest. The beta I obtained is 194.0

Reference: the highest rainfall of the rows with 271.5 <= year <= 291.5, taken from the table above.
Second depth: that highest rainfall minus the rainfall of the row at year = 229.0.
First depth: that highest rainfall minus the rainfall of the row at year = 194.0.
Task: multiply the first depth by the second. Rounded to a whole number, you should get 2781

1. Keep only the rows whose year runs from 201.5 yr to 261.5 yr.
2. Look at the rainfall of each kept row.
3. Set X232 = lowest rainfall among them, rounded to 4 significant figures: 236.1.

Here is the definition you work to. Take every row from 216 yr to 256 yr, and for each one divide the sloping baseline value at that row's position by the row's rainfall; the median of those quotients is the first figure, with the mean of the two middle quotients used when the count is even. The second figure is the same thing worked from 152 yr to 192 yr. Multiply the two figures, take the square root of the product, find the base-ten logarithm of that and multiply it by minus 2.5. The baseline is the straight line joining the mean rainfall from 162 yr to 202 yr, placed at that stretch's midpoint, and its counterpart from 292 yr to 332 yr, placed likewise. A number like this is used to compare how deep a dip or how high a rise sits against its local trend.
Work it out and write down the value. 0.014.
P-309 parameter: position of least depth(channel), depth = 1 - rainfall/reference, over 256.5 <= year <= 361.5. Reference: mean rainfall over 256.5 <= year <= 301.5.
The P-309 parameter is 279.0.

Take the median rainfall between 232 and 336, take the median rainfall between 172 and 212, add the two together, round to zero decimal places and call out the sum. 484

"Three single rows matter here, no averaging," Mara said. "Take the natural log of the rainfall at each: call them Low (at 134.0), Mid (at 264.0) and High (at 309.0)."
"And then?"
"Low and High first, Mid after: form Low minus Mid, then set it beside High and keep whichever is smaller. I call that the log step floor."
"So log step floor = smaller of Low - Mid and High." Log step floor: -0.16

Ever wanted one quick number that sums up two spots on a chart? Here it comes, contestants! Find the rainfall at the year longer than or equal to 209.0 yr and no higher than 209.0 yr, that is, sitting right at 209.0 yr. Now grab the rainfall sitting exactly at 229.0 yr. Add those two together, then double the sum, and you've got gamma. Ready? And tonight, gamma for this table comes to 958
